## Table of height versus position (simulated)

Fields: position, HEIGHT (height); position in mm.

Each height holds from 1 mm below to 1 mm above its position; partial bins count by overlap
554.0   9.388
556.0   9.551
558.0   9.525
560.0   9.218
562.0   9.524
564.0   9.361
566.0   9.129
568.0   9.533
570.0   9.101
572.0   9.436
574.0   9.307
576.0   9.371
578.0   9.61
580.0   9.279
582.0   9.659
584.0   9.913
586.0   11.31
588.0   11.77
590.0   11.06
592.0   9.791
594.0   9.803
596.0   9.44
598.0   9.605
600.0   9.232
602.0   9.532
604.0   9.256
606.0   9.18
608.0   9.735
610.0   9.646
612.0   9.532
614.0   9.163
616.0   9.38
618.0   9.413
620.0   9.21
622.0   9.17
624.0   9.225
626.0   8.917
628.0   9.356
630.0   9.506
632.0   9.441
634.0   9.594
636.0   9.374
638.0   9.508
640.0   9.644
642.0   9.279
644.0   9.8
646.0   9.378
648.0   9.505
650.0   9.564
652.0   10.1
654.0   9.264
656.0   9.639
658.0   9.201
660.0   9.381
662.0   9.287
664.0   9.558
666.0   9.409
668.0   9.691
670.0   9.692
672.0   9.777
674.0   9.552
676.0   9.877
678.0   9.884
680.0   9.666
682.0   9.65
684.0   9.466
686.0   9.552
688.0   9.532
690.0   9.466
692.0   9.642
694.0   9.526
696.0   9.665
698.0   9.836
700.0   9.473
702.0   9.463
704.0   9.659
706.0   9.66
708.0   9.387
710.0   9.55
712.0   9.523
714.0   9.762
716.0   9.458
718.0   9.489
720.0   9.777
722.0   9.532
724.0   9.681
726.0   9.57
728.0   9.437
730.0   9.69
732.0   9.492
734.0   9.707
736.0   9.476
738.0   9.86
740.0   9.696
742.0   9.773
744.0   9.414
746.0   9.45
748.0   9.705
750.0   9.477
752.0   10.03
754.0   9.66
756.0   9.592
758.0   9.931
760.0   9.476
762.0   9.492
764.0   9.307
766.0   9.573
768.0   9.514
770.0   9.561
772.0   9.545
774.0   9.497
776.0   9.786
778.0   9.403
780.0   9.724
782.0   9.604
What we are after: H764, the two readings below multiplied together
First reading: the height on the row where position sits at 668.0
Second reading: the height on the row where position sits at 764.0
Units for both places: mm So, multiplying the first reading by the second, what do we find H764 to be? 90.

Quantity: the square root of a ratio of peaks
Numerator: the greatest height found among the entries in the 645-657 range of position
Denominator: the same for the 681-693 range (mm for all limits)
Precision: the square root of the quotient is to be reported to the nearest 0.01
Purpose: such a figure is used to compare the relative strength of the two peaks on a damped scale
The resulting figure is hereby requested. 1.02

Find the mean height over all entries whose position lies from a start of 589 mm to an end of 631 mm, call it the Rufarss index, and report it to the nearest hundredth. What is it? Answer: 9.48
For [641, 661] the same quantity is 9.51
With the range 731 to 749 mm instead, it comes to 9.62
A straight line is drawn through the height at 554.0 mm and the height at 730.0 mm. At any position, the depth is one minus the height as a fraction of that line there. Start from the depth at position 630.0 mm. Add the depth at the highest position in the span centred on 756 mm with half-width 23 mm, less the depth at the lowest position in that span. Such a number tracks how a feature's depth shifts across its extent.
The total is 0.040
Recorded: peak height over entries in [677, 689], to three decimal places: 9.884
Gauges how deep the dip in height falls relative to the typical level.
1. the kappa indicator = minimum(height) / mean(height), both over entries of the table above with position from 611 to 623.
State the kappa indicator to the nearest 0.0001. 0.9841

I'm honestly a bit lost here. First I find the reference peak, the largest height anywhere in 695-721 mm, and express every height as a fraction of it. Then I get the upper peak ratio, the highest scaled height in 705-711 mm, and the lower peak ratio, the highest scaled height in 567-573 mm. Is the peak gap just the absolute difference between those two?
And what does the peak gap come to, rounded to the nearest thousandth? 0.013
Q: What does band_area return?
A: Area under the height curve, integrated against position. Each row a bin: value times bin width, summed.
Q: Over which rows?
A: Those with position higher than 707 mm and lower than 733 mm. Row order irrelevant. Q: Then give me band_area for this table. 249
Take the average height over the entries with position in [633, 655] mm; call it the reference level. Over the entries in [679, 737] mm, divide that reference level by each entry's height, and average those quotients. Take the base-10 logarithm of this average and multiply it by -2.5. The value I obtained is 0.004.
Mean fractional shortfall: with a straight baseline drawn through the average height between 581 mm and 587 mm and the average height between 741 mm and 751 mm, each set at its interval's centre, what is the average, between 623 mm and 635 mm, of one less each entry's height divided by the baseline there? 0.07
